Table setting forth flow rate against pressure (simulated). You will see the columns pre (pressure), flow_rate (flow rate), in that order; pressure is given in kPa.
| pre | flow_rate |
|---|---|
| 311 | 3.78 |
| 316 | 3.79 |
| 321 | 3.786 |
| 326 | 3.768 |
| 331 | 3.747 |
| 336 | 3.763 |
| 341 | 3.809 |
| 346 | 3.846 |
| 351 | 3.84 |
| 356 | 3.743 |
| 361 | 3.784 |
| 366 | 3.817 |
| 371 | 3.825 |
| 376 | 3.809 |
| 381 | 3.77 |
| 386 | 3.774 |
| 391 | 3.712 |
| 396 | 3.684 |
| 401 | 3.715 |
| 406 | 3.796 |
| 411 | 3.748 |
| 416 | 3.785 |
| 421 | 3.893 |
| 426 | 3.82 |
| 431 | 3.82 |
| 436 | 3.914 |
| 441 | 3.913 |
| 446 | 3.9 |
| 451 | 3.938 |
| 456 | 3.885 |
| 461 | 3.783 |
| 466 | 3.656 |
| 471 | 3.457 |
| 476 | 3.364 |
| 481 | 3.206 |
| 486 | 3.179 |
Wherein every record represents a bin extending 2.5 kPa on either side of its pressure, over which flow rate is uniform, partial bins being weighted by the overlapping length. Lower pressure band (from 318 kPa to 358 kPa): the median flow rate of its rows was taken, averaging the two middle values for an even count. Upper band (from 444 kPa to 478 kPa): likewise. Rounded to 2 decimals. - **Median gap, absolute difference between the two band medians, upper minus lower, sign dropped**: 0.01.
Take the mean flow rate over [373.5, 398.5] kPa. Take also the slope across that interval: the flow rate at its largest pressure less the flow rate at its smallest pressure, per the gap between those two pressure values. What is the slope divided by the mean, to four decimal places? -0.0017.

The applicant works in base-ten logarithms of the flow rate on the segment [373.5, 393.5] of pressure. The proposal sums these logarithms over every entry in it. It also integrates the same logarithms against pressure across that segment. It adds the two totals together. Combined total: 14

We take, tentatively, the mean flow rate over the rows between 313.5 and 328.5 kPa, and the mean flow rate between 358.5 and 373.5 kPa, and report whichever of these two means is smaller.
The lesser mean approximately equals 3.78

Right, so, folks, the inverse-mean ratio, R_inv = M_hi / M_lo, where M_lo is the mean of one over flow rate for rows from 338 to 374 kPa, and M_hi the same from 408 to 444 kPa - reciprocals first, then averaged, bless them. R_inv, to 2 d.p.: 0.99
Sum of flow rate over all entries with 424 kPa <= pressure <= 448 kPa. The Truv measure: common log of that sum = 1.29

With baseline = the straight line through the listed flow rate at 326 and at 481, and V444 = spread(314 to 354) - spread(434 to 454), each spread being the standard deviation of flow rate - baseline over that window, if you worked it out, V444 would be 0.04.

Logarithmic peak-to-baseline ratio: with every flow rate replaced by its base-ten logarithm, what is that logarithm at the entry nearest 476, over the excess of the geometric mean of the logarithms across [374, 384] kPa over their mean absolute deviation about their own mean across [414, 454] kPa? 0.92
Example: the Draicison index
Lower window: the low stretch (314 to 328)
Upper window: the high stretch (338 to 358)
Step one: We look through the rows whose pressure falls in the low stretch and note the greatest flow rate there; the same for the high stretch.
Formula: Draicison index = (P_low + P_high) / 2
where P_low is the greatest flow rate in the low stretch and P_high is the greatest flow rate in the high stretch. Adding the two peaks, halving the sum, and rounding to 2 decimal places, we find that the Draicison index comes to 3.82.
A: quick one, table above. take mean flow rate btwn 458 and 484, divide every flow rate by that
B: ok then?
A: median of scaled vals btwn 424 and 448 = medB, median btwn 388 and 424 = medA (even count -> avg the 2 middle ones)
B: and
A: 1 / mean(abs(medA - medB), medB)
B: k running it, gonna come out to 1.72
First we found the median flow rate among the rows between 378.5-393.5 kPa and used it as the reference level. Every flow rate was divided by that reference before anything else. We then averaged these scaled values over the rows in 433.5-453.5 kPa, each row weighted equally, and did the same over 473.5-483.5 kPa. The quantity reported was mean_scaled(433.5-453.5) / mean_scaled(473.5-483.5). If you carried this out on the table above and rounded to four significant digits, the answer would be 1.192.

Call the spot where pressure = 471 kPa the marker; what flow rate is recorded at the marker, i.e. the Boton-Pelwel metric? 3.457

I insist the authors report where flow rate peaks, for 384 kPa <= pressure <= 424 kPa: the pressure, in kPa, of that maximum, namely 421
